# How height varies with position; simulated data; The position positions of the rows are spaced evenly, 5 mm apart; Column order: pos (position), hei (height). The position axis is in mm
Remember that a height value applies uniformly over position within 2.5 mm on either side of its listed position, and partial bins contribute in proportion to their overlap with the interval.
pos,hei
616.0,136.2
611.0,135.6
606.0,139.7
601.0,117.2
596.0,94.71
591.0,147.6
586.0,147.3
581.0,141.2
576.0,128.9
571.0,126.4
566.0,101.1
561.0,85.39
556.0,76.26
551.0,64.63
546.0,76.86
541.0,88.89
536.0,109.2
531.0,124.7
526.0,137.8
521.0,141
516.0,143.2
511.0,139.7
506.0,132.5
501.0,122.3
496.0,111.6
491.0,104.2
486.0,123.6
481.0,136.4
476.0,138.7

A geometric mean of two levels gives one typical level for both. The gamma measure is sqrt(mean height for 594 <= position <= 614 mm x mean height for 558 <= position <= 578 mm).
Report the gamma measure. 116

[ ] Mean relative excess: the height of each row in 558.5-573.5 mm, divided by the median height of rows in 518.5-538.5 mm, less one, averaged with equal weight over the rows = -0.21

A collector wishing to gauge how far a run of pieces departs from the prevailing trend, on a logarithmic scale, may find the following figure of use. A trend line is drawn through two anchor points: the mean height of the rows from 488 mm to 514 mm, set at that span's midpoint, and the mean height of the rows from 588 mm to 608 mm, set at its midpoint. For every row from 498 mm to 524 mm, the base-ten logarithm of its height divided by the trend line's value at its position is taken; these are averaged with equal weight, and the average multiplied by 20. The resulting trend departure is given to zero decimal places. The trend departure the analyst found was 1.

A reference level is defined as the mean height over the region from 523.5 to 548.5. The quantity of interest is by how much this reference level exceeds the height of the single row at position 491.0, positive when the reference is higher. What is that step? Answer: 3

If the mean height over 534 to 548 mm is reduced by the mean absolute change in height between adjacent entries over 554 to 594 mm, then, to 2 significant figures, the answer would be 81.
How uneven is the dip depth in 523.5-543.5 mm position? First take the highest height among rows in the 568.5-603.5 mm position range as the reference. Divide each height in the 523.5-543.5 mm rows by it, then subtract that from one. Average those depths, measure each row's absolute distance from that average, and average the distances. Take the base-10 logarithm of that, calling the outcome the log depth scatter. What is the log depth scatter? -0.96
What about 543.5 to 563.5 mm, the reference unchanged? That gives -1.42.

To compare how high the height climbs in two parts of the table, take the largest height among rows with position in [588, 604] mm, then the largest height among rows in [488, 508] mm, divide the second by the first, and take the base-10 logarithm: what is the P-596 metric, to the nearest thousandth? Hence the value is -0.047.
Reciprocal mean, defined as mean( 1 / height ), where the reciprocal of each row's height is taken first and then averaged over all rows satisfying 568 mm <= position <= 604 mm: 0.0079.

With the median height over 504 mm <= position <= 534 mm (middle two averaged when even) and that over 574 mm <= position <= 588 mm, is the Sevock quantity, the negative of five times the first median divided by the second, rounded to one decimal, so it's -4.9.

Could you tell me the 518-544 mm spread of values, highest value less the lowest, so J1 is 52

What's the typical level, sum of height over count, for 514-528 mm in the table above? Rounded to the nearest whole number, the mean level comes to 141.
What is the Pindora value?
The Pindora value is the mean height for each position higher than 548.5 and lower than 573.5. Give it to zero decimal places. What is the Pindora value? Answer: 91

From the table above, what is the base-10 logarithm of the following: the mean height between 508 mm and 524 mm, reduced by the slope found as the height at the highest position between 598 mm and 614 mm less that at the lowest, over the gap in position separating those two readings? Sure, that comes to 2.14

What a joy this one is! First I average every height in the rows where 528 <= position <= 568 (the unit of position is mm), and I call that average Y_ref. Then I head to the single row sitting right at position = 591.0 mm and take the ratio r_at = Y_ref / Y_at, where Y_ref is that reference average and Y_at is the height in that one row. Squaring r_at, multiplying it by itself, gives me 0.38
